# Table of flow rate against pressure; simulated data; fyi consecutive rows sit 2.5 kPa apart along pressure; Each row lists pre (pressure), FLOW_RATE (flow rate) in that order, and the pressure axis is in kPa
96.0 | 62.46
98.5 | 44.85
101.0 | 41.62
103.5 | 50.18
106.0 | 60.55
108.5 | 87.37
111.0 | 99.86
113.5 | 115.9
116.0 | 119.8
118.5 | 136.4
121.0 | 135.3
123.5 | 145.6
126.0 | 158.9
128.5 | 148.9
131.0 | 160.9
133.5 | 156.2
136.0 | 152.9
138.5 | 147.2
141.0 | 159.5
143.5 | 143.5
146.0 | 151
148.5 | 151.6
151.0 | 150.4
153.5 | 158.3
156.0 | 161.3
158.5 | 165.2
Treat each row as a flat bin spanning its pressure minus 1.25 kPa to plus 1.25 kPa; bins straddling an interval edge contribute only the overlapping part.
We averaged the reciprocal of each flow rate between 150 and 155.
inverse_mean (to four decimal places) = 0.0065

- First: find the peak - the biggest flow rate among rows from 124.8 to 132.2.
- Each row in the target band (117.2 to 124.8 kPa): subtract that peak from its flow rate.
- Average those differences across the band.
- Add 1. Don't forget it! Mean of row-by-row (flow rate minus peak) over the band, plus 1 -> -21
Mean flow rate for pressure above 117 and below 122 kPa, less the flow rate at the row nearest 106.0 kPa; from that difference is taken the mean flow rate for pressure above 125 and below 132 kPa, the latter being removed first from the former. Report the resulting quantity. -81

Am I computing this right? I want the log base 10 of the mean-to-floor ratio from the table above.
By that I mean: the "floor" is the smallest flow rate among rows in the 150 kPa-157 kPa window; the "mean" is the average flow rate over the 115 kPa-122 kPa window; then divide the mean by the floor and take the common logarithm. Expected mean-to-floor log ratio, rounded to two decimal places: -0.06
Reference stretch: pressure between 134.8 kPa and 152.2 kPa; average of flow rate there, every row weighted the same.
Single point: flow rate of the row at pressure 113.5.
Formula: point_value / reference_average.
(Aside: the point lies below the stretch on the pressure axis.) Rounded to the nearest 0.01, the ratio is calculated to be 0.77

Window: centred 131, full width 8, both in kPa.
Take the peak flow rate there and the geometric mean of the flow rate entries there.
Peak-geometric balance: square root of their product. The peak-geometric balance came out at 158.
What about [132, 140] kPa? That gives 154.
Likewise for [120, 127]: 152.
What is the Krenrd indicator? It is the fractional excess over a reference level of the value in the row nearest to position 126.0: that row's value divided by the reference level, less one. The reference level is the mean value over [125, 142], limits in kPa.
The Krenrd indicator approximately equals 0.03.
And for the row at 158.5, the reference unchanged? 0.07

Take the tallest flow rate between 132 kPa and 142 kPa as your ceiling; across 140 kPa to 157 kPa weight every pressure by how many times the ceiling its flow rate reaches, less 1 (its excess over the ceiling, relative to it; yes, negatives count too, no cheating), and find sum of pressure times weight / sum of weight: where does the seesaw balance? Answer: 146.4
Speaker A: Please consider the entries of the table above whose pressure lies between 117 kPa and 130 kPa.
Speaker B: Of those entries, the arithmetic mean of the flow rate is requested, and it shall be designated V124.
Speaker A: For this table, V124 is 145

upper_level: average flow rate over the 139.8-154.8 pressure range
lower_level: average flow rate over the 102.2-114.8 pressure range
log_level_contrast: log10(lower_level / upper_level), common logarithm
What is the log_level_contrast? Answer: -0.27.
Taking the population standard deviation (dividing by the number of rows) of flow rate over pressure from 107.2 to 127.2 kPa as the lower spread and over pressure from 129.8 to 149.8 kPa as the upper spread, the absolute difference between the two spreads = 17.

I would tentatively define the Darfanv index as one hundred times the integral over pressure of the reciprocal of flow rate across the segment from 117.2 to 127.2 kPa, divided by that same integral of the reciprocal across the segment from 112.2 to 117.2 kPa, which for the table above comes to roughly 164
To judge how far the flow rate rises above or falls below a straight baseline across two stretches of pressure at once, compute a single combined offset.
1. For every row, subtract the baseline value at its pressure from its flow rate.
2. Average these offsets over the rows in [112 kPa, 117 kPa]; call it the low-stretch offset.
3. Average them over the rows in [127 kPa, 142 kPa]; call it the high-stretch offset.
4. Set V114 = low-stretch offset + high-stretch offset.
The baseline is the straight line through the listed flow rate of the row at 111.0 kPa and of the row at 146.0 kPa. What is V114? 32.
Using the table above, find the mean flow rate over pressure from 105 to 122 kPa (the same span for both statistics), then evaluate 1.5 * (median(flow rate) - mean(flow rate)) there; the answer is 12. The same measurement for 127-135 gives 1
